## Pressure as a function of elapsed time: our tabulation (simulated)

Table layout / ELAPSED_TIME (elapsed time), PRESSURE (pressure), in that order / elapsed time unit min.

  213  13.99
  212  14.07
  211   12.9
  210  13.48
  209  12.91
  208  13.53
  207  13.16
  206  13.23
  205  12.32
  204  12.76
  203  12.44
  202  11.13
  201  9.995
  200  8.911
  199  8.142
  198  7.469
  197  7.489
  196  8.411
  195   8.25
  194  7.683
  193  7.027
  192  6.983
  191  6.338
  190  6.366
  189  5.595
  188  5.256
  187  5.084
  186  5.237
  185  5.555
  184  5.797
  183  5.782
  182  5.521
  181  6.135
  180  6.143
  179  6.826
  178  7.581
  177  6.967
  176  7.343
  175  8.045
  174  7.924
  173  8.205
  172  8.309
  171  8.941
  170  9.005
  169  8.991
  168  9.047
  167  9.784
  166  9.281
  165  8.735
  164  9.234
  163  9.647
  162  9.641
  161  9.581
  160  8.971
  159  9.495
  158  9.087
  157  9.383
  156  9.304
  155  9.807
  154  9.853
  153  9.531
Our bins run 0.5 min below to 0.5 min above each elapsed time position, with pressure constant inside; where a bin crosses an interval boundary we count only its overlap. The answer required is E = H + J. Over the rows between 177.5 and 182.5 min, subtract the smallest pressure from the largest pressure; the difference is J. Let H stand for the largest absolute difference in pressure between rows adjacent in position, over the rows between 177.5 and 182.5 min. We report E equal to 2.8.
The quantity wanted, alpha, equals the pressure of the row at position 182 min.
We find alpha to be 5.521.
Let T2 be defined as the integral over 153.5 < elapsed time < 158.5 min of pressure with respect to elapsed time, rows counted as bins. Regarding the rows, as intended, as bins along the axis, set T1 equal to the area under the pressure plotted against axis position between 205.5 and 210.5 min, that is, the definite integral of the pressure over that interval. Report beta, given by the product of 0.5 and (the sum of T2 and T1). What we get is 57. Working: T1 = 66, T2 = 47.4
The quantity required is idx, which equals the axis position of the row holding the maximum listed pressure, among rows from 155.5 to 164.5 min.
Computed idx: 163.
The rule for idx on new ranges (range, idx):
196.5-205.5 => 204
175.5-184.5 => 178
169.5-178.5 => 170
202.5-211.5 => 208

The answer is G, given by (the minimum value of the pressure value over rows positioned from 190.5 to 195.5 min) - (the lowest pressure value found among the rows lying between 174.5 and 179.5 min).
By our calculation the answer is 0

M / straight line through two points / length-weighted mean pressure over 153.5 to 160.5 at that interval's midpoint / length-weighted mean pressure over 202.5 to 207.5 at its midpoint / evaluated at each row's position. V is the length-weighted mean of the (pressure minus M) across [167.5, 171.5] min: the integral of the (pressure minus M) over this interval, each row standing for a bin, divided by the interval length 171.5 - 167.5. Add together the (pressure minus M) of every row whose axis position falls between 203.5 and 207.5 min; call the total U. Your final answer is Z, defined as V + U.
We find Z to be -1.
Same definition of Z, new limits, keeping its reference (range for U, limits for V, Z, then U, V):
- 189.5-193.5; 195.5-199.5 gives -25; -21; -4.4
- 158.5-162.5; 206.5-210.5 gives -1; -1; 0.2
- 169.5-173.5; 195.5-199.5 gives -12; -7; -4.4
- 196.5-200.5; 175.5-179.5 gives -21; -17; -3.7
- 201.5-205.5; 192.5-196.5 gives -6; -2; -4.2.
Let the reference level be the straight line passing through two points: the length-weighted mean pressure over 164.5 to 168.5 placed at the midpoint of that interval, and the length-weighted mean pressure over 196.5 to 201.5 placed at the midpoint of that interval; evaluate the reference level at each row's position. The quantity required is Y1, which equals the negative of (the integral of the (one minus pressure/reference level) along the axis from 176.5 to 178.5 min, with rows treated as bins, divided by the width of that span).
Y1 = -0.2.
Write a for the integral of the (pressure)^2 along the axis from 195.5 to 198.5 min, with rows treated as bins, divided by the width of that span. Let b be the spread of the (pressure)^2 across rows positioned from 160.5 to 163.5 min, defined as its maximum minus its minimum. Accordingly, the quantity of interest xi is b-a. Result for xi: -60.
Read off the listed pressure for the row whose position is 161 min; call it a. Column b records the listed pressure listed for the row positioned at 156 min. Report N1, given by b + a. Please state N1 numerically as 19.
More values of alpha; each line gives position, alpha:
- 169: 8.991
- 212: 14.07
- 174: 7.924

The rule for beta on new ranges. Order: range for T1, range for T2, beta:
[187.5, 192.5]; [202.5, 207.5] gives 47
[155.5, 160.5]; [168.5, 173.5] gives 45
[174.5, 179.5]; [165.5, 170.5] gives 41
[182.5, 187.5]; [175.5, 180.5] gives 31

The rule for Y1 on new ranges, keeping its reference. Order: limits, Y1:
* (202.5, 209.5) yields 0.6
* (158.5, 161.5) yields 0.0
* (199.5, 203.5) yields 0.3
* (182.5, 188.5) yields -0.4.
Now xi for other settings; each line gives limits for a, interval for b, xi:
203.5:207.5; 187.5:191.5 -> -153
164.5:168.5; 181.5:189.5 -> -77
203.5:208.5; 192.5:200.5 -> -139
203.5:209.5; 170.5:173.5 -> -156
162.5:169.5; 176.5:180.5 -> -66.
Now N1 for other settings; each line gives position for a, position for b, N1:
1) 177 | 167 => 17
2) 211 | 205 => 25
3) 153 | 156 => 19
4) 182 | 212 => 20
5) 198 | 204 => 20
